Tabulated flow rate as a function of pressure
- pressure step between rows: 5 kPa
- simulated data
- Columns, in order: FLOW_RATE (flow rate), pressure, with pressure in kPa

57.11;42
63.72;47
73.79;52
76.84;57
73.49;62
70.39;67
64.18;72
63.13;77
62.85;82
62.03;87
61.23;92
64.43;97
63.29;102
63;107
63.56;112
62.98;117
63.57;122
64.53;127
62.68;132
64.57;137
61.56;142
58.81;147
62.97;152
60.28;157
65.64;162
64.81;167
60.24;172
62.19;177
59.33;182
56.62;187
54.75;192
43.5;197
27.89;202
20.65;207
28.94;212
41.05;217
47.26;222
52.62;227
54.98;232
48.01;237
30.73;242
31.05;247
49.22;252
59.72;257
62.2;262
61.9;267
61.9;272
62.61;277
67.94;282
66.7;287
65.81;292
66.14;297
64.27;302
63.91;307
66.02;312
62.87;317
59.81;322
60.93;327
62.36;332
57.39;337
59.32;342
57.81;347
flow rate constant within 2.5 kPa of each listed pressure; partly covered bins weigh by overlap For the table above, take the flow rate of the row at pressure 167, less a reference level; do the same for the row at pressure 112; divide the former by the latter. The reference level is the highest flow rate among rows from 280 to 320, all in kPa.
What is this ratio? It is 0.71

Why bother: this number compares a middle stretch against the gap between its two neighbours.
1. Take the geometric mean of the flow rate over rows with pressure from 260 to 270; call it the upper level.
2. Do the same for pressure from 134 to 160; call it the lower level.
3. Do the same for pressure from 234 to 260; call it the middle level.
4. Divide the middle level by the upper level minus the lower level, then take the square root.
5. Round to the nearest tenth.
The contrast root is 9.7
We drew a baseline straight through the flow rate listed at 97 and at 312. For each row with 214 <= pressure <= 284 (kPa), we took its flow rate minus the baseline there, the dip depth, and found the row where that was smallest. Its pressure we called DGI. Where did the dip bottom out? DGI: 242 kPa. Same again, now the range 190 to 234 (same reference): 207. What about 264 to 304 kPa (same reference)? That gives 272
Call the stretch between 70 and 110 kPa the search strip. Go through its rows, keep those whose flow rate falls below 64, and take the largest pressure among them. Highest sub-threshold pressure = 107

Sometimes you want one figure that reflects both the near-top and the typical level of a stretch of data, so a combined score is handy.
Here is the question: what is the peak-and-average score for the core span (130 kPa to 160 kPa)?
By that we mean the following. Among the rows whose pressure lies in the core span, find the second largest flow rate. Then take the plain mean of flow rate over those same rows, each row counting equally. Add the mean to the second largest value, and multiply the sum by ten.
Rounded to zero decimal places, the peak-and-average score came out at 1248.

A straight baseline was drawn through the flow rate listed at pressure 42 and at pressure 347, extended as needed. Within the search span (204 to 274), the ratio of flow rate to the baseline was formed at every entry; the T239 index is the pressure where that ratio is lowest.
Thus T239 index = 207 kPa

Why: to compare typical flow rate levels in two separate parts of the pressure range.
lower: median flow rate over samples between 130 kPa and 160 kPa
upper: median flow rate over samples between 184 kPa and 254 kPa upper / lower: 0.73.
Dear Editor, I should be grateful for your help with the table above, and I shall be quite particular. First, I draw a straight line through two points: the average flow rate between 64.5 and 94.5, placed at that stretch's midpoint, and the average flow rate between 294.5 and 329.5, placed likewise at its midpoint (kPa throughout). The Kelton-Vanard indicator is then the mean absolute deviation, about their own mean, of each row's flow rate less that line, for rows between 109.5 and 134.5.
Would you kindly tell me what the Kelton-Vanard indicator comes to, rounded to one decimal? 0.5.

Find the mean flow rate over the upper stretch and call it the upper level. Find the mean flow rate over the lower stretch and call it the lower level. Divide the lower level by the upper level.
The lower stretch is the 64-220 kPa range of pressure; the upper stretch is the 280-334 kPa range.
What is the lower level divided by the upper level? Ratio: 0.90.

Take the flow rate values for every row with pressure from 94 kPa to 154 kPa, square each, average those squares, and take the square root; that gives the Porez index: 63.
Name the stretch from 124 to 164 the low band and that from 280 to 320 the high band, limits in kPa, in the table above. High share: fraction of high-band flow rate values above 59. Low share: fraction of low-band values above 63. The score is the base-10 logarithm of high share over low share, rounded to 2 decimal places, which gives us 0.43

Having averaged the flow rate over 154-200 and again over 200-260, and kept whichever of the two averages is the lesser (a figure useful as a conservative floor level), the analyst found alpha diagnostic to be 41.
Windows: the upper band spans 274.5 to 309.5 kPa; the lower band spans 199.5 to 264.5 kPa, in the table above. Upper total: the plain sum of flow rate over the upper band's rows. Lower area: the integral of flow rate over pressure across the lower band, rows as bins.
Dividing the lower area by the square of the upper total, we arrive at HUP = 0.013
